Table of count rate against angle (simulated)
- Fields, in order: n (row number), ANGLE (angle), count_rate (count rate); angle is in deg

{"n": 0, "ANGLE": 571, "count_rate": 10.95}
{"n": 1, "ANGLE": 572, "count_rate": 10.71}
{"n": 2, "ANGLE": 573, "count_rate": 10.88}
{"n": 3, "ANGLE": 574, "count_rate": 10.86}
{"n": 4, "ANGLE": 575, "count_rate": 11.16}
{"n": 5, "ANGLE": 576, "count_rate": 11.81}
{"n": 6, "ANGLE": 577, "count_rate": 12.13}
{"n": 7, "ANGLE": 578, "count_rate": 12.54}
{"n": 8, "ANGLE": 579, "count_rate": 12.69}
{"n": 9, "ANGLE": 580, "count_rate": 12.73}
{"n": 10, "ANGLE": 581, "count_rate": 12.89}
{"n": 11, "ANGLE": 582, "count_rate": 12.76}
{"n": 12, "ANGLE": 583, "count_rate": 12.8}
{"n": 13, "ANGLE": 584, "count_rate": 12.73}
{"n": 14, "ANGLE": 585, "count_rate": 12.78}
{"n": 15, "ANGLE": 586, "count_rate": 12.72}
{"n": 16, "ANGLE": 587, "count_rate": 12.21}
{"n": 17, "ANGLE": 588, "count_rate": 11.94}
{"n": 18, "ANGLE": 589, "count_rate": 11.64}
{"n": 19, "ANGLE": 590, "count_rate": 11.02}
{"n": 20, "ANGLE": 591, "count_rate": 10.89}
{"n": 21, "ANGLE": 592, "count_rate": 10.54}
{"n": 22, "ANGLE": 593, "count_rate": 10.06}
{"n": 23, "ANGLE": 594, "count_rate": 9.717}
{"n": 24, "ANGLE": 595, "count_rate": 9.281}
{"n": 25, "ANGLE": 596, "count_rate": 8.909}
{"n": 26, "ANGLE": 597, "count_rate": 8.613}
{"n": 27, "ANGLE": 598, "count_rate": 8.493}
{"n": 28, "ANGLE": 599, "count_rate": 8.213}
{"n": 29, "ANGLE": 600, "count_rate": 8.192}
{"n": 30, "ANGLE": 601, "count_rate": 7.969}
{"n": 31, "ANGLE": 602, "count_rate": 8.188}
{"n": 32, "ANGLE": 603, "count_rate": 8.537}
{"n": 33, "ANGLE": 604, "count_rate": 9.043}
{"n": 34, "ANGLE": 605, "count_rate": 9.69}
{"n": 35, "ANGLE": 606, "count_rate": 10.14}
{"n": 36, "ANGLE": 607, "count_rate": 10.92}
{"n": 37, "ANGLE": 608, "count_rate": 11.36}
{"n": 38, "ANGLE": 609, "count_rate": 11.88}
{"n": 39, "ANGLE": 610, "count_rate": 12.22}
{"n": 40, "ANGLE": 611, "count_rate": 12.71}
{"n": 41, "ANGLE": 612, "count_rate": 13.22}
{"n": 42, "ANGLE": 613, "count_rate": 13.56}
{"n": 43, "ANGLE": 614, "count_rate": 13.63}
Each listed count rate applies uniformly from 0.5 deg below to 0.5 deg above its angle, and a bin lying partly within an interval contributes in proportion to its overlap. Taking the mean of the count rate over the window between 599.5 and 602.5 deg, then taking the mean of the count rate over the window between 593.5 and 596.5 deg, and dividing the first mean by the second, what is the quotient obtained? 0.873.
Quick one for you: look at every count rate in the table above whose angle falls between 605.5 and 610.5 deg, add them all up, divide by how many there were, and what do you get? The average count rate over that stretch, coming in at 11.3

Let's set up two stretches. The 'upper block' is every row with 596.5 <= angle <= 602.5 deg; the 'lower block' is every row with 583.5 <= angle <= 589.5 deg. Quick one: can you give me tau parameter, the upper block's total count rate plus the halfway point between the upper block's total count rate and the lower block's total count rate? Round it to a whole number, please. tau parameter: 112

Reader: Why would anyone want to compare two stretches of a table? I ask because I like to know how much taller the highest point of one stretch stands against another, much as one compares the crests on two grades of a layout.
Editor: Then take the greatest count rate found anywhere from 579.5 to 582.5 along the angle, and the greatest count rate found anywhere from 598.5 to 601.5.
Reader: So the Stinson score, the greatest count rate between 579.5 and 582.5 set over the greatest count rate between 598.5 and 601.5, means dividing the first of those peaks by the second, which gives 1.57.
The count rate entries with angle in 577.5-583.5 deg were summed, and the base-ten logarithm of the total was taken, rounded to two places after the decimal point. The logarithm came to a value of 1.88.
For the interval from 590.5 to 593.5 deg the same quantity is 1.50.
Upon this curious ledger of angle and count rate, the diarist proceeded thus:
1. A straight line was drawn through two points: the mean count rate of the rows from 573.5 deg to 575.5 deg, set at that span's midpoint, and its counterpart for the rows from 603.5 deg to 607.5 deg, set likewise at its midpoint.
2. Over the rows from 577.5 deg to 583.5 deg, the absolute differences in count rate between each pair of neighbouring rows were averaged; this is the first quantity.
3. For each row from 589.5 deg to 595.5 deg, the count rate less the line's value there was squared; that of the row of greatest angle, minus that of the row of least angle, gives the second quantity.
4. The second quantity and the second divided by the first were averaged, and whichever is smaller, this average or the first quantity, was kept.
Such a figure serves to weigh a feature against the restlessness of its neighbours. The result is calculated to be 0.10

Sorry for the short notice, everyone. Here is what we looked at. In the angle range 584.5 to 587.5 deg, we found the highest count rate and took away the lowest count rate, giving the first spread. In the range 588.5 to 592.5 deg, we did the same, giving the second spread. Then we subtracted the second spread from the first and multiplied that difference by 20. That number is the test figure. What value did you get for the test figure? -11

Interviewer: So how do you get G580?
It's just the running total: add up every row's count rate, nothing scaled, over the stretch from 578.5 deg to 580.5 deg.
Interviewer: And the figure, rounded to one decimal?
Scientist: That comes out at 25.4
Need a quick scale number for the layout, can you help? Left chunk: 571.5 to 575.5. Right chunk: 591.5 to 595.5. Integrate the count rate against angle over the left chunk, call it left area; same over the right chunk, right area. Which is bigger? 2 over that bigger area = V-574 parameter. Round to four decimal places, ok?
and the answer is 0.0459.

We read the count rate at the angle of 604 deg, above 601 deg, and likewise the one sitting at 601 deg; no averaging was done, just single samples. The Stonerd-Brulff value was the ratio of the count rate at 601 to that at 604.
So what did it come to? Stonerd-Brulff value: 0.88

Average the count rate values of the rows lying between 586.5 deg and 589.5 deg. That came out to 11.9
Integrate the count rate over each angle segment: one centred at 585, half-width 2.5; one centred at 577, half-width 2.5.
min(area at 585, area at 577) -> 60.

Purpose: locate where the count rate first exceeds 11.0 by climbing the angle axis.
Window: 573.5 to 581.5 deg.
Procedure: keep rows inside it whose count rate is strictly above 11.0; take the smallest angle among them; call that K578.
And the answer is 575 deg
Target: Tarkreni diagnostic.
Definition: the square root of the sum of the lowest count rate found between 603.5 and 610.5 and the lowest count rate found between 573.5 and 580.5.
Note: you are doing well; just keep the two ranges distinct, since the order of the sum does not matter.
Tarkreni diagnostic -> 4.46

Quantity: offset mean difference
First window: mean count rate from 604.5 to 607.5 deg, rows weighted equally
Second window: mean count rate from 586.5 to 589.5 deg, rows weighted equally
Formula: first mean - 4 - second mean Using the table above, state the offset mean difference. -5.7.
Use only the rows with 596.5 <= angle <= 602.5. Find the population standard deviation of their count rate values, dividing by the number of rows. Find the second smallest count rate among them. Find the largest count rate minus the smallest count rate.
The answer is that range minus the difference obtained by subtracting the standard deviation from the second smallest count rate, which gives -7.3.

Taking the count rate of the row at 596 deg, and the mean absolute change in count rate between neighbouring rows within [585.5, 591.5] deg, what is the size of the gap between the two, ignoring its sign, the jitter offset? 8.5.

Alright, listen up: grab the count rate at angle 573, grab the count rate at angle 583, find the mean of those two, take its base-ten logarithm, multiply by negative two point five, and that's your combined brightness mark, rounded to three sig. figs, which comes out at -2.68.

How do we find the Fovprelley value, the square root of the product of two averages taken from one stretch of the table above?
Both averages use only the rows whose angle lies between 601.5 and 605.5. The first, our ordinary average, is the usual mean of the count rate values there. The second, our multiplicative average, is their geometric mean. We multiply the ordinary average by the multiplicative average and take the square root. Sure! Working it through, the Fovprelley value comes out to 8.9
